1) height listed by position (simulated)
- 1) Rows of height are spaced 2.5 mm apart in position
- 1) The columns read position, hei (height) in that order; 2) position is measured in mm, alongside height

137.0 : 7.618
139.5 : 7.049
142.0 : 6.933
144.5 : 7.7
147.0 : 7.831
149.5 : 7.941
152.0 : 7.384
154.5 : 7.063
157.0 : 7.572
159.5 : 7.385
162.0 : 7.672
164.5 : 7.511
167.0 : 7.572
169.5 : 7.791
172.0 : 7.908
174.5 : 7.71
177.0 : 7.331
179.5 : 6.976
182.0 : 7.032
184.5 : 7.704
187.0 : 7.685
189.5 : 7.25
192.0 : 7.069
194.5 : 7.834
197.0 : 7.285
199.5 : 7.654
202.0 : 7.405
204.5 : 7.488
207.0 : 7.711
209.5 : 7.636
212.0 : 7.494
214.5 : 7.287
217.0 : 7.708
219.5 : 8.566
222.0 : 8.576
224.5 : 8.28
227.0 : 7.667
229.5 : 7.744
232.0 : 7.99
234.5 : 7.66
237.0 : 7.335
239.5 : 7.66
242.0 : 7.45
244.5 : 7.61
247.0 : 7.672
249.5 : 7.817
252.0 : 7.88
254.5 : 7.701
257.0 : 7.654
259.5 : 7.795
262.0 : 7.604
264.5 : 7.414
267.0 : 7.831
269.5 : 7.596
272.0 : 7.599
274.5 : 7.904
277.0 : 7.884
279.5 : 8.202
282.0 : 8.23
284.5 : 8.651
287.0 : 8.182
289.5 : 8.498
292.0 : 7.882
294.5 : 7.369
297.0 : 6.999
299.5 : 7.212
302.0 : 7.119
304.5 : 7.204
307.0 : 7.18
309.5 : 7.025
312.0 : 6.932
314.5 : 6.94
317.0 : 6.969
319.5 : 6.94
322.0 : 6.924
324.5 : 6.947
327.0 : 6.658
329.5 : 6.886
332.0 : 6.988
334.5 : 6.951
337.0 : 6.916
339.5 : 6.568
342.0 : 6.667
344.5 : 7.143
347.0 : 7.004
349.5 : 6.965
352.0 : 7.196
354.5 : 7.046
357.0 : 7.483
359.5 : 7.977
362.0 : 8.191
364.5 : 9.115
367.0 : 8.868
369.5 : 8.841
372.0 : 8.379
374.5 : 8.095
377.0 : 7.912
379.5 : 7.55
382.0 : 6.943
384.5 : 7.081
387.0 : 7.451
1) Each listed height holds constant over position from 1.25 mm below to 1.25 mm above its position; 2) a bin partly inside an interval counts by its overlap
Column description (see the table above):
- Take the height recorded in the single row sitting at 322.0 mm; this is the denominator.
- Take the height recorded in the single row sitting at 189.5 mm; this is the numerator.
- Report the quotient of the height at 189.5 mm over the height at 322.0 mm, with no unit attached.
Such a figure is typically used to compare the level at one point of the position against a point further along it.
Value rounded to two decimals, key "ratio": 1.05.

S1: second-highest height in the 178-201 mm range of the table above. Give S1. 7.704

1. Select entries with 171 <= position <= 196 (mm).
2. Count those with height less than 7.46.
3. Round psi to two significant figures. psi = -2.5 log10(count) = -1.7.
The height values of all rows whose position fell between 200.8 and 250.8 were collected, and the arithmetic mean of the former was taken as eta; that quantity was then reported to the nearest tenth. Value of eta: 7.7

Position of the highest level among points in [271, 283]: 282.0 mm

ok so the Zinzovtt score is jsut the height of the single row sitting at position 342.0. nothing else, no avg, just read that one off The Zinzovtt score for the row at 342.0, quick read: 6.667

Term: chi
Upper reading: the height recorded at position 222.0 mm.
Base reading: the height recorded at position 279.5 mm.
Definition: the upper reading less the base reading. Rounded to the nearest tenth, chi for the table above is 0.4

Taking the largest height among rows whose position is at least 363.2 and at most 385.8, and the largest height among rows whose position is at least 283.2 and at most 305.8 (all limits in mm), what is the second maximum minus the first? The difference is -0.5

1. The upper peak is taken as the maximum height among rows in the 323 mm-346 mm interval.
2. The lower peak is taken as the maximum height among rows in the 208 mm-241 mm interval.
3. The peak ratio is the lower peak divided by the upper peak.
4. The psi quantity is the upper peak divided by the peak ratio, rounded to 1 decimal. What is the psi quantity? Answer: 5.9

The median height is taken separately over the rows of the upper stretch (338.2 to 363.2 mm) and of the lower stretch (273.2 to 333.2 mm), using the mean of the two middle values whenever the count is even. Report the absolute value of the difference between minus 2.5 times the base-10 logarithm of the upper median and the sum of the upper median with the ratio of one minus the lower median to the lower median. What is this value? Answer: 8.4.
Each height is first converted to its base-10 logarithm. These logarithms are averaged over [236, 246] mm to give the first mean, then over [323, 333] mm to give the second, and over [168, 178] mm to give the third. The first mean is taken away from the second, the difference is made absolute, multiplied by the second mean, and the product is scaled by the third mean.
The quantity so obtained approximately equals 0.029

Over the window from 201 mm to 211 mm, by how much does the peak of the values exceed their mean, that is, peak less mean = 0.15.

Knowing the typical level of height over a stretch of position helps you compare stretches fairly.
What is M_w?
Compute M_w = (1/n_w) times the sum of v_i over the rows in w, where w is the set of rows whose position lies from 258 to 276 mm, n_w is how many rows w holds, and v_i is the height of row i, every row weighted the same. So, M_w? 7.7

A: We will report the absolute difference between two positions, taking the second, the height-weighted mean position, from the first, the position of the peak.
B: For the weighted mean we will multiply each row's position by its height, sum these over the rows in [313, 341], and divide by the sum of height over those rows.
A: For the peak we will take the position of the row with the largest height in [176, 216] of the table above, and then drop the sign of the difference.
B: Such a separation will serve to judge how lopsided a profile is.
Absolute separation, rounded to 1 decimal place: 132.4 mm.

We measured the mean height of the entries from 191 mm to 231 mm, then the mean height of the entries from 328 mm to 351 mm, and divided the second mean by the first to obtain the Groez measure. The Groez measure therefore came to 0.89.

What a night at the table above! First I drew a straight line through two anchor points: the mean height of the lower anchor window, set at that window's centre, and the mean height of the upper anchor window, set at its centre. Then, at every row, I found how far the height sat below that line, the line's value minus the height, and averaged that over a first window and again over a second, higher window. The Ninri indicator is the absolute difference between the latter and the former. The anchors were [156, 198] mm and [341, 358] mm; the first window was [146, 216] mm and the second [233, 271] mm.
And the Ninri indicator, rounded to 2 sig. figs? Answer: 0.31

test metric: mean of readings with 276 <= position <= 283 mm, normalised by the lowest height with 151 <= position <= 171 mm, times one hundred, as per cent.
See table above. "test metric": 115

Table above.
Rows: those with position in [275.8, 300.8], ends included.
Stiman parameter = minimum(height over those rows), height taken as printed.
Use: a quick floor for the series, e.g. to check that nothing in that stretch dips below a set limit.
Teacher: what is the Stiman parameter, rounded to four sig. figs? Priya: 6.999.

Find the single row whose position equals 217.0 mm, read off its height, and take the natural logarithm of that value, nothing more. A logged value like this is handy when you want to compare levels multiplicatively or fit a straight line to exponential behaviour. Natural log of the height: 2.04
